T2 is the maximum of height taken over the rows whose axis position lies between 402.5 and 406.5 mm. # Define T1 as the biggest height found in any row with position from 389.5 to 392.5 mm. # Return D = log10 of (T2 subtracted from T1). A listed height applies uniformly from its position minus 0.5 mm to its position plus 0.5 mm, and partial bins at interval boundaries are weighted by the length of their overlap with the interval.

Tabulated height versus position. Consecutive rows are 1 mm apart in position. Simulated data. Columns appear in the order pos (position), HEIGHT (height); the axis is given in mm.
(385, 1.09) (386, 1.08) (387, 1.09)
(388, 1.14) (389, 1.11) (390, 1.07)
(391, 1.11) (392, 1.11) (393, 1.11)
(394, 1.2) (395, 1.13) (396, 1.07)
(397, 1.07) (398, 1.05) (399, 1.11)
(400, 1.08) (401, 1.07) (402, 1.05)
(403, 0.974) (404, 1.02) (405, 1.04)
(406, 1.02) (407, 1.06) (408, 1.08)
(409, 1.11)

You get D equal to -1.15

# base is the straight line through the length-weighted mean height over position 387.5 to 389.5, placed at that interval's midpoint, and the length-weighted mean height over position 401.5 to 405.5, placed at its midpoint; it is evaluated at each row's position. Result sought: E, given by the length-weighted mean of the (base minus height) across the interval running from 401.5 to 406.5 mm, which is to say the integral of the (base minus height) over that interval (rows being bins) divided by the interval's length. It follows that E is -0.003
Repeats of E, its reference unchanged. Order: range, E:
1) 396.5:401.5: -0.024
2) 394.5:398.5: -0.010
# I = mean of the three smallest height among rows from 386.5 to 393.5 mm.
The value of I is 1.09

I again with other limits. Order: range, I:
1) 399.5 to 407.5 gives 1.00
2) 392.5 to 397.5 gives 1.08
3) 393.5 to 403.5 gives 1.02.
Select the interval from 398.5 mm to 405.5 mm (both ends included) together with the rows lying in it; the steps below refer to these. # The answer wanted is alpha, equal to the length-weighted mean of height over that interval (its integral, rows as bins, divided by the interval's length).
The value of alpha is 1.05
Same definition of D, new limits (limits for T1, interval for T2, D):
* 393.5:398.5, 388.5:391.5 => -1.05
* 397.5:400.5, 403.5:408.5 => -1.52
